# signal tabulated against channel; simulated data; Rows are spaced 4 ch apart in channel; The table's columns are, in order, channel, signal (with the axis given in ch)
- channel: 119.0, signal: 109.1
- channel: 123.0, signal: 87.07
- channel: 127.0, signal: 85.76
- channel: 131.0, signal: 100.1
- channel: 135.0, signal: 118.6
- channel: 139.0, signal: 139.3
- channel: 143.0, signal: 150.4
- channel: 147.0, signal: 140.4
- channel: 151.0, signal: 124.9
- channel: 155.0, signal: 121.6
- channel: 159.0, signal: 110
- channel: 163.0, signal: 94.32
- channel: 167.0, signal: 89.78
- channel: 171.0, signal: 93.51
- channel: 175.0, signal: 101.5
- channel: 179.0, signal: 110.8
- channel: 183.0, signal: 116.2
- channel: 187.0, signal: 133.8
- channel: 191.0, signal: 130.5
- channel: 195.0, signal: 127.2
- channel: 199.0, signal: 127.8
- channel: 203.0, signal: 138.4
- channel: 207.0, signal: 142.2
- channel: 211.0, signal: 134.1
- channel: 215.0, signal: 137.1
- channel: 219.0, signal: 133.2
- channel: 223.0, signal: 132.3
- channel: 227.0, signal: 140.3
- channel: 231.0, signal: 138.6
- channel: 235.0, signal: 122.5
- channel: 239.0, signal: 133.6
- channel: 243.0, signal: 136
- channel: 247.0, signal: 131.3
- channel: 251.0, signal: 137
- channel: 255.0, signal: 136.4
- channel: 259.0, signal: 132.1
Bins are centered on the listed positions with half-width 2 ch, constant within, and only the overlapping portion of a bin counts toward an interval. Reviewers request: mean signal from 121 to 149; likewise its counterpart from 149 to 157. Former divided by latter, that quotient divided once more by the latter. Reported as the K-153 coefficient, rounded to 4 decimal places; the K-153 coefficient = 0.0077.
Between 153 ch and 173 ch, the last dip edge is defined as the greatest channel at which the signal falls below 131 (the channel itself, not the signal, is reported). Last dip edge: 171.0 ch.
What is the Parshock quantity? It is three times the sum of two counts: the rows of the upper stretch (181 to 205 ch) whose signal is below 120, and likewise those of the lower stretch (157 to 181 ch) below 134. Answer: 21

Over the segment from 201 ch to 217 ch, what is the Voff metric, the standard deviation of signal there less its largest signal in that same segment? -139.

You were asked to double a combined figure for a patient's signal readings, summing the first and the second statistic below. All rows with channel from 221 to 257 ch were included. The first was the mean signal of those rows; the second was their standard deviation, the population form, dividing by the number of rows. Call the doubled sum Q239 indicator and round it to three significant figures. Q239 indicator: 278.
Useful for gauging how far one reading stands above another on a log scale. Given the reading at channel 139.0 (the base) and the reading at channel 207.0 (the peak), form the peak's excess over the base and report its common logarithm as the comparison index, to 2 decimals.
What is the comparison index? 0.46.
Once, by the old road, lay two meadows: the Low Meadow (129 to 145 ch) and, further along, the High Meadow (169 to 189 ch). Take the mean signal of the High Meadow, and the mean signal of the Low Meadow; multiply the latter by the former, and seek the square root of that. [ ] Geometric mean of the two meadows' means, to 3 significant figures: 119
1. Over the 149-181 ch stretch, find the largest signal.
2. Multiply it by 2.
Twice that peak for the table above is 250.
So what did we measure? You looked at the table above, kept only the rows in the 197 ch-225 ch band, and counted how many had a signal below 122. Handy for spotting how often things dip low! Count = 0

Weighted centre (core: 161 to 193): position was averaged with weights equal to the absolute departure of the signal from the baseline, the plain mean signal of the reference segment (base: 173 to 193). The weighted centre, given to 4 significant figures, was 173.5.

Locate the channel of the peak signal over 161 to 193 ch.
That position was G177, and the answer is 187.0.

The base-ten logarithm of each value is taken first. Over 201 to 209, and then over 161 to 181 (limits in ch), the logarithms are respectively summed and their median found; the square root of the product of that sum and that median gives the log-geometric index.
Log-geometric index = 2.9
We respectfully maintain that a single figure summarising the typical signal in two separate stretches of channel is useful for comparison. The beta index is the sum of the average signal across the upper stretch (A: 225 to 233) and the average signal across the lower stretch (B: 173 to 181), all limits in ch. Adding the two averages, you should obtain 246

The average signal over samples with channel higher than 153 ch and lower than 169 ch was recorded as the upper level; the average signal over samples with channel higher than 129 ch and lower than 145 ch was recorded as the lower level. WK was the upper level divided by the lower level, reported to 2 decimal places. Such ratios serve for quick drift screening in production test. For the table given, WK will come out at 0.82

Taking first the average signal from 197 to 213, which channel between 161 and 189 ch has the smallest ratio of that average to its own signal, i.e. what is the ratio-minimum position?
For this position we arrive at 187.0 ch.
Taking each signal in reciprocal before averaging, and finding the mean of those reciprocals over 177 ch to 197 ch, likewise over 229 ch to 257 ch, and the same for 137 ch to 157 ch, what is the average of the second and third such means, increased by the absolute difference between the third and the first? 0.0082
